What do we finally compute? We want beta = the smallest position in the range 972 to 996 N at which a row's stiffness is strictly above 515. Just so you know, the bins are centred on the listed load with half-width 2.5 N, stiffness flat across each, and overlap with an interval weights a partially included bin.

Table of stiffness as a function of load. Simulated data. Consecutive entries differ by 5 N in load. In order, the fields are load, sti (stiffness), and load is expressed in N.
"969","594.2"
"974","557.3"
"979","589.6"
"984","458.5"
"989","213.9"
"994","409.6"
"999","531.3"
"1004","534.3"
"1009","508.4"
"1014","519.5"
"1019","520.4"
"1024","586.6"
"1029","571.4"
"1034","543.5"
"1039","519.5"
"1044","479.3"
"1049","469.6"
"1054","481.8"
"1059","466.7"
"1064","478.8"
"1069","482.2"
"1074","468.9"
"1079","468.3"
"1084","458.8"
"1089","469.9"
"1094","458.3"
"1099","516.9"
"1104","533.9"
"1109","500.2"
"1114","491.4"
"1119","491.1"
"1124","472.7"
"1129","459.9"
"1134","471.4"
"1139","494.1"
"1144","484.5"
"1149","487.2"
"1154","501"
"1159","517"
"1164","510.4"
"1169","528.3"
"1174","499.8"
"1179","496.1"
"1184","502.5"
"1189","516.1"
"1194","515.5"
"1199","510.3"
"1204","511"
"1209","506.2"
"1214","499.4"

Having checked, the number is 974 N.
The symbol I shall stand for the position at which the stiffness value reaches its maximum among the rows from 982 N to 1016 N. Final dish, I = 1004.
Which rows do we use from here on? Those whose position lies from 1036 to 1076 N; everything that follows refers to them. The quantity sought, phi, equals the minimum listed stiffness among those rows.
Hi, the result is 466.7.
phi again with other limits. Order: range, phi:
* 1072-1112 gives 458.3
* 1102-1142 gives 459.9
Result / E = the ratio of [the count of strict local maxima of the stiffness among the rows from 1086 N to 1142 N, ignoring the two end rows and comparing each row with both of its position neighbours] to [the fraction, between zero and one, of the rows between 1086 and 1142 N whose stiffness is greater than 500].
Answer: 3.7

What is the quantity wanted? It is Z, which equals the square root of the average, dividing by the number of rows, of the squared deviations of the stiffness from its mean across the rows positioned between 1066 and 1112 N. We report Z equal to 25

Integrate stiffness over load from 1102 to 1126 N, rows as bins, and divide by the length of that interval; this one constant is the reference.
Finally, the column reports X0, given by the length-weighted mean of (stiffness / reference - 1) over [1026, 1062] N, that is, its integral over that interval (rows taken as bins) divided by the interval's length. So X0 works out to 0.02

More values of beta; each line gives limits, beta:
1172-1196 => 1189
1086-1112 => 1099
